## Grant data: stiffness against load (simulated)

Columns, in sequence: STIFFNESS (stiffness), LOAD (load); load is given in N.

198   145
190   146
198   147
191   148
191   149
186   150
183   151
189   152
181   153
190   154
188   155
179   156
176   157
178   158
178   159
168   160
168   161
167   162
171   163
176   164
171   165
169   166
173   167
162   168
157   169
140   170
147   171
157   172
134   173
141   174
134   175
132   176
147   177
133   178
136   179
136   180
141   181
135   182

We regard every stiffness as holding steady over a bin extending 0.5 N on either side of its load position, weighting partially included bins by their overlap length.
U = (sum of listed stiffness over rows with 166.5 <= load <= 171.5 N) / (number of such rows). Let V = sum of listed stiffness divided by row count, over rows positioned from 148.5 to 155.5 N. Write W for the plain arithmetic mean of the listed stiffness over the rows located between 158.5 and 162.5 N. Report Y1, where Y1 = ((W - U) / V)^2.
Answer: 0.01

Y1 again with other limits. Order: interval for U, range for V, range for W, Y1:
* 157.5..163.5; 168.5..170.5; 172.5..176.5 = 0.06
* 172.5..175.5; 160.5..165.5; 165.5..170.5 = 0.02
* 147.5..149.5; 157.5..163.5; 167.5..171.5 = 0.05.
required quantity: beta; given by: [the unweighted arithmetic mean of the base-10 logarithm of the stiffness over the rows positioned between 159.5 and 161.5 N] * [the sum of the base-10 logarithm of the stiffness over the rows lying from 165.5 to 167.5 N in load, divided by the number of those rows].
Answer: 5.0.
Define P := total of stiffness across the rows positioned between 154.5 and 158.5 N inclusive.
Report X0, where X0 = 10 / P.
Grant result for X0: 0.0139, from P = 721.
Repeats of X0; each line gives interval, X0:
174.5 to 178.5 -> 0.0183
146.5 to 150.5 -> 0.0131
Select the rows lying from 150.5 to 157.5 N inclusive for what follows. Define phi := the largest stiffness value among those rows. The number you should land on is 190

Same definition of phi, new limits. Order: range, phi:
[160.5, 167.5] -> 176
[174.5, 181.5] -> 147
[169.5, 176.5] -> 157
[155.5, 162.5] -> 179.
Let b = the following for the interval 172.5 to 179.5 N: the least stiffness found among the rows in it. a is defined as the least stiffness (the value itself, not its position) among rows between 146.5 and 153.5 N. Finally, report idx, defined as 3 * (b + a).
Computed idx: 939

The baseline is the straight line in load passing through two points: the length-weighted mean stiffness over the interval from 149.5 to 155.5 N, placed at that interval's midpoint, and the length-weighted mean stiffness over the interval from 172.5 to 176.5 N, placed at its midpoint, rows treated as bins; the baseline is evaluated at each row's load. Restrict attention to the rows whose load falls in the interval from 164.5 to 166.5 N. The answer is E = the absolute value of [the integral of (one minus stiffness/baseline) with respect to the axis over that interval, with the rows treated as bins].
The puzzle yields 0.18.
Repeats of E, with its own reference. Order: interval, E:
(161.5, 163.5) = 0.07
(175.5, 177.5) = 0.14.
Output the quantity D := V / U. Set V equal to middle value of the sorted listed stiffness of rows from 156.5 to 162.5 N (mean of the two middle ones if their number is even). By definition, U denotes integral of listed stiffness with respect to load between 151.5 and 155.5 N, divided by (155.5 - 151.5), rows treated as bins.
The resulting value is 0.92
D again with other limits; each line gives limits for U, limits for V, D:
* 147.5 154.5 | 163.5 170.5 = 0.90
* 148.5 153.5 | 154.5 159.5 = 0.96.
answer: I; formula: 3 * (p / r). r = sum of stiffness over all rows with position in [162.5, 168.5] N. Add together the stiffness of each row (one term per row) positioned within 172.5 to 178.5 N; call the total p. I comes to 2.4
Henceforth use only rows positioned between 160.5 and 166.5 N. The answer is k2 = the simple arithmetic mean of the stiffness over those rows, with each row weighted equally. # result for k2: 170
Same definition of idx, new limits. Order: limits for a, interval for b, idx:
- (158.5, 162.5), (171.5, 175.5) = 903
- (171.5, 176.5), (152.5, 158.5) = 924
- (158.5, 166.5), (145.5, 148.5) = 1071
